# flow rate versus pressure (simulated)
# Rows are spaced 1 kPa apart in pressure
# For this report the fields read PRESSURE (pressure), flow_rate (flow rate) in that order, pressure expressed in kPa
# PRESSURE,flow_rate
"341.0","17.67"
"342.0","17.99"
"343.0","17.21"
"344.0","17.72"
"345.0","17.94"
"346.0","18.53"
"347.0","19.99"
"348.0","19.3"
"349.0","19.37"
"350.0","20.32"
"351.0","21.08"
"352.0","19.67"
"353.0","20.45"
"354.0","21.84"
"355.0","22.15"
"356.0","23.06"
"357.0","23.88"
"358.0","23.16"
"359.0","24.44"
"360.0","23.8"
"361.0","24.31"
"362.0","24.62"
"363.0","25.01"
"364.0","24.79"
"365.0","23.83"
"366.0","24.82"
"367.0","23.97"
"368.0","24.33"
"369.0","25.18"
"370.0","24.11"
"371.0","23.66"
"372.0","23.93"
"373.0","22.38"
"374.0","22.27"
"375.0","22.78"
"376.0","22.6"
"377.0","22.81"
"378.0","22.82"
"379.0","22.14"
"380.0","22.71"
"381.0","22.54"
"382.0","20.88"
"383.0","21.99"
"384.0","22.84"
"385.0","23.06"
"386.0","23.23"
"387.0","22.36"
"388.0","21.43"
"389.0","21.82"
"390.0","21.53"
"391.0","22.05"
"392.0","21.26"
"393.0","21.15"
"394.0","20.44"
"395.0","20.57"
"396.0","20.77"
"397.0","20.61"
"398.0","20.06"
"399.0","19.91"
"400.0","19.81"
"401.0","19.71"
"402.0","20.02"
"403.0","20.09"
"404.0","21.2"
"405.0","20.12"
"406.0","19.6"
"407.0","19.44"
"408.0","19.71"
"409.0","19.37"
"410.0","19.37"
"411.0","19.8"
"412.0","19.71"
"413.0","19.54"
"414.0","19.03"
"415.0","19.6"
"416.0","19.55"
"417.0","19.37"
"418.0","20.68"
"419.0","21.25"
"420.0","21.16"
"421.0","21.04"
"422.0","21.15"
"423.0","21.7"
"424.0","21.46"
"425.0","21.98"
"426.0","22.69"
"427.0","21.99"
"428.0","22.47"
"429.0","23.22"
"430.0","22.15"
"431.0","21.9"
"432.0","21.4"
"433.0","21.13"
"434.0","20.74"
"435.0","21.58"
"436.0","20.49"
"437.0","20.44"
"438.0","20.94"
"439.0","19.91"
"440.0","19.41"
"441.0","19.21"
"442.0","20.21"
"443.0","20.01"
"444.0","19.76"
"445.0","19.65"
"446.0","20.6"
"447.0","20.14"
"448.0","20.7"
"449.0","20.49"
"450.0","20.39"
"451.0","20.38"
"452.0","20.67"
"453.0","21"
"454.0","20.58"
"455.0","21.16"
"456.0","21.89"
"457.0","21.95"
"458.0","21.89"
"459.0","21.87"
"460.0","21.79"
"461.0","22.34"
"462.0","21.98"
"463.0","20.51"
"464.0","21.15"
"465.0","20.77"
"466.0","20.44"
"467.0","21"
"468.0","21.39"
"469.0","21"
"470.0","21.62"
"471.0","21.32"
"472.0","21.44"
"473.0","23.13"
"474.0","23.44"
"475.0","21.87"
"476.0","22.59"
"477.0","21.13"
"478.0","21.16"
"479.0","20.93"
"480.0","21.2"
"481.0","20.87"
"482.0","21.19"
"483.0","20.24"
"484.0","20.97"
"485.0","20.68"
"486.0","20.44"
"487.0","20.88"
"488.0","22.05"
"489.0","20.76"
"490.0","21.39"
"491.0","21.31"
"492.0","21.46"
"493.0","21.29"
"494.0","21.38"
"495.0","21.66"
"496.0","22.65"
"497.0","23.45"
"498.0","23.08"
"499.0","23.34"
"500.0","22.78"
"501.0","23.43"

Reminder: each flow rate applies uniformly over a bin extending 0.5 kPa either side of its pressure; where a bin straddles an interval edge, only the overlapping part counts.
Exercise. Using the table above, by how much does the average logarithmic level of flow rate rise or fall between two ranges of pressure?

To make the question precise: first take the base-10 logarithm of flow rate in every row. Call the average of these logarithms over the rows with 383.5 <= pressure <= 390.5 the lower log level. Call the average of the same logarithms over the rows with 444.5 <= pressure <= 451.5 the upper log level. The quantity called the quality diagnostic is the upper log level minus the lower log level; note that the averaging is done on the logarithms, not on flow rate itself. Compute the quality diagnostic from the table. -0.04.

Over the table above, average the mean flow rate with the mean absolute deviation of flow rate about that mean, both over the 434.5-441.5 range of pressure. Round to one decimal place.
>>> 10.5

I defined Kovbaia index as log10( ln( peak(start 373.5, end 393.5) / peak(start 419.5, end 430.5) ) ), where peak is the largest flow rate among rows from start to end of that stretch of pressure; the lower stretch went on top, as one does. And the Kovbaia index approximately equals -3.4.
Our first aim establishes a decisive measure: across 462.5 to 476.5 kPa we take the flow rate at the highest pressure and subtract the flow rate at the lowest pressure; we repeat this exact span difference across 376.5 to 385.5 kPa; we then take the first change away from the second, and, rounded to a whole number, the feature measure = -2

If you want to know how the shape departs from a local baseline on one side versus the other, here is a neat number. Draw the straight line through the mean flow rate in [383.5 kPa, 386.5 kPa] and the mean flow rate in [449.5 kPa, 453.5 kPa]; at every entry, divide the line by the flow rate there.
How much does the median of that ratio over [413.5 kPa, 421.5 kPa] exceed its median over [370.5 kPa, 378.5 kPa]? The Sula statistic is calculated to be 0.06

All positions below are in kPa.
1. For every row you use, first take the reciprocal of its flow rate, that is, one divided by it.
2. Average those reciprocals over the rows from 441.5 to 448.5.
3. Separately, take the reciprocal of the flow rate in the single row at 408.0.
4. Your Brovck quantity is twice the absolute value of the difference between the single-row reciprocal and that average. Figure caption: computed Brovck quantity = 0.0022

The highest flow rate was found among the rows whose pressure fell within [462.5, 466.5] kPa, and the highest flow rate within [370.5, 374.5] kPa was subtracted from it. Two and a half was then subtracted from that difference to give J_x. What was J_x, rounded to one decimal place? -5.3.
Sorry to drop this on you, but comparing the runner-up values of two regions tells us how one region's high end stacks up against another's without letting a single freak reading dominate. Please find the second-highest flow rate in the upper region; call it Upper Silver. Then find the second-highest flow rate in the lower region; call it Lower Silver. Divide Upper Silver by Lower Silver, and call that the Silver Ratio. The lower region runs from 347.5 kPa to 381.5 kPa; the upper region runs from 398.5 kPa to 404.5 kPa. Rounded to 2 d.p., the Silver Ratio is 0.80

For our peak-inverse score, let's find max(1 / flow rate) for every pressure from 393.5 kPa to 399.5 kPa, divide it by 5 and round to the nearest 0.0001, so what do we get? 0.0100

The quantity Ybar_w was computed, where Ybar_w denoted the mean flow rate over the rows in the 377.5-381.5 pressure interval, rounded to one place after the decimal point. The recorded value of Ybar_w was 22.6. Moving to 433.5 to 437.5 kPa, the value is 20.8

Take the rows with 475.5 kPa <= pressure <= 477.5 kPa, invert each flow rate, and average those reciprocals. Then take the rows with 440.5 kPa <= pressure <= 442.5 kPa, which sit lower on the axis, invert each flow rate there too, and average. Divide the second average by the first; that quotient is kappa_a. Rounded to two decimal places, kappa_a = 1.11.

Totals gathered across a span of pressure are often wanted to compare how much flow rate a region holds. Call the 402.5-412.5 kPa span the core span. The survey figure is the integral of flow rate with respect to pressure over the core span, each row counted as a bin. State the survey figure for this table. 198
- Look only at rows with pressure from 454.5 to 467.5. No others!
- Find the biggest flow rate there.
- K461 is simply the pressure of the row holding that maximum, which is 461.0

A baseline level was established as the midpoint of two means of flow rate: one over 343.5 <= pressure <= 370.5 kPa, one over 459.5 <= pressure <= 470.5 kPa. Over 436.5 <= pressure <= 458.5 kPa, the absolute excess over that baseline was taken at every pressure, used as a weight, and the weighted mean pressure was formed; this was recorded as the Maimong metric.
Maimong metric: 445.1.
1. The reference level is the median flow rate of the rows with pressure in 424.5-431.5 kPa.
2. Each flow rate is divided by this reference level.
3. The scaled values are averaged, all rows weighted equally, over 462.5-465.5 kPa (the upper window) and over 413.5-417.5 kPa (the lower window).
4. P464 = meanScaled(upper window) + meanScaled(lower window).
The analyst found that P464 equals 1.81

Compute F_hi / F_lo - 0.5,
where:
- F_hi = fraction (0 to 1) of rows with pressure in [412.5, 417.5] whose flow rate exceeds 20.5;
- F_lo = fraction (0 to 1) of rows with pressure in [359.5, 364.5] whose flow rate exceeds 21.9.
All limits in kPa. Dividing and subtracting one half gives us -0.5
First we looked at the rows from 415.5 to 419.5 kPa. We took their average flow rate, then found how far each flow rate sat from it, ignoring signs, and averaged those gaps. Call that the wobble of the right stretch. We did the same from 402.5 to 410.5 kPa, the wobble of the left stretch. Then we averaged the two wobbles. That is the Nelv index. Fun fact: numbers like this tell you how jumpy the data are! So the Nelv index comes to 0.60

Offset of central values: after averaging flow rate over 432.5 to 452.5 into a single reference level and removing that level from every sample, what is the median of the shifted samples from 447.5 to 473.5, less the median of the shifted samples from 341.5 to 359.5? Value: 1.0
